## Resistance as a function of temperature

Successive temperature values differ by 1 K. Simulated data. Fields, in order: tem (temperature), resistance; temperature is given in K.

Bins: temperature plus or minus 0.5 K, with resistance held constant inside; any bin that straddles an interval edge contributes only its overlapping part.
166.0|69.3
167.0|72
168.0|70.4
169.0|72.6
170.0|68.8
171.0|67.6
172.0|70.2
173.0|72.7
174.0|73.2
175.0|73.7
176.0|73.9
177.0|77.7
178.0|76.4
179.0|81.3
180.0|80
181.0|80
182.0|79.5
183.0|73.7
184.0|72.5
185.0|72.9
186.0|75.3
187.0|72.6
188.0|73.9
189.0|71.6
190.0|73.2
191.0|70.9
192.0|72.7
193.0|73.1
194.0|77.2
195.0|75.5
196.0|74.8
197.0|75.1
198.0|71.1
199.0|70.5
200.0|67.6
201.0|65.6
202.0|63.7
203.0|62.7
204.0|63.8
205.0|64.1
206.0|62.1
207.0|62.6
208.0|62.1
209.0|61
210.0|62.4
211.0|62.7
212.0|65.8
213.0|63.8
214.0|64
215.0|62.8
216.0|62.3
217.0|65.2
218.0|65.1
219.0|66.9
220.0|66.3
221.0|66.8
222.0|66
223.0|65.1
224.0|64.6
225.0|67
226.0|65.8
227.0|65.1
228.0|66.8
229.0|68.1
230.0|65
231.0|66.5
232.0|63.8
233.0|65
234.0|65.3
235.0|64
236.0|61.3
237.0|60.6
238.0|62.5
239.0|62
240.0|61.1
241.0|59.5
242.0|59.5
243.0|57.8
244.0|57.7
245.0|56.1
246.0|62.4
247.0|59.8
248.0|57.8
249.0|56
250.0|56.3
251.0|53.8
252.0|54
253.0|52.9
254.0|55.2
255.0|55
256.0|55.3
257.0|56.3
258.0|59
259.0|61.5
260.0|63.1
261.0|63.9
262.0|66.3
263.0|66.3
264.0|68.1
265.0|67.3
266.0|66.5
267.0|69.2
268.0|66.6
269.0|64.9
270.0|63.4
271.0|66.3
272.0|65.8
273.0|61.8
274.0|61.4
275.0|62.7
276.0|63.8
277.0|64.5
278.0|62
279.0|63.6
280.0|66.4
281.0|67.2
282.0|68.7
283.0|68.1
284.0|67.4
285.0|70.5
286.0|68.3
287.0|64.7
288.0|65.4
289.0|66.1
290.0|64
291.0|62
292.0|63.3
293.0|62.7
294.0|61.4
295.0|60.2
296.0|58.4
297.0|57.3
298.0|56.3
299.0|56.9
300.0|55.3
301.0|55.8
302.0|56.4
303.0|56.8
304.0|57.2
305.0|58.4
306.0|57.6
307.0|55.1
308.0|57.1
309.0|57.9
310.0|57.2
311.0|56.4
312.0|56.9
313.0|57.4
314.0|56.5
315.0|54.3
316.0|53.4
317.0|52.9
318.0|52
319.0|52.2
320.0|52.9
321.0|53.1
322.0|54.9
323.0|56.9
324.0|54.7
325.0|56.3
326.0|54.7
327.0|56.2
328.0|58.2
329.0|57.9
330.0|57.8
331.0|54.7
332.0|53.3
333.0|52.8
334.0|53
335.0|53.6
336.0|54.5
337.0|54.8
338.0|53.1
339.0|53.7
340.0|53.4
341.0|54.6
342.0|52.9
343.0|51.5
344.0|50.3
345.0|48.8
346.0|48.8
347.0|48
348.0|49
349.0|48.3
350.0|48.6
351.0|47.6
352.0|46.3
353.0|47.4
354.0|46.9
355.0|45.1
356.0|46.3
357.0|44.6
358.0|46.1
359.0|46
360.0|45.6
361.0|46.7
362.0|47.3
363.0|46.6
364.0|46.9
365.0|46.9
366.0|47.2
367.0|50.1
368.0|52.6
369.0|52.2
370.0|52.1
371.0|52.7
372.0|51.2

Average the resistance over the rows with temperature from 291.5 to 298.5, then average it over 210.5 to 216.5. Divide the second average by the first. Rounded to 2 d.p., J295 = 1.06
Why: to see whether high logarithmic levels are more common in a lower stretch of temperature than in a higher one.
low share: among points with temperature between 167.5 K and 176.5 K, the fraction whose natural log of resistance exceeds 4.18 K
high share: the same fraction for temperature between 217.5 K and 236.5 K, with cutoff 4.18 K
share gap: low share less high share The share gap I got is 0.53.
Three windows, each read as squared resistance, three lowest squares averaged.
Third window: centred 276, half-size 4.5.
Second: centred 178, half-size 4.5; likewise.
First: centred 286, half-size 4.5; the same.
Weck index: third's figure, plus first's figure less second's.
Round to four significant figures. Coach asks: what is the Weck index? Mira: 2580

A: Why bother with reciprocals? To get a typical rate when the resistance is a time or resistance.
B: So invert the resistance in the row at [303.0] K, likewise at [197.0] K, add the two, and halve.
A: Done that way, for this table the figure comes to 0.0155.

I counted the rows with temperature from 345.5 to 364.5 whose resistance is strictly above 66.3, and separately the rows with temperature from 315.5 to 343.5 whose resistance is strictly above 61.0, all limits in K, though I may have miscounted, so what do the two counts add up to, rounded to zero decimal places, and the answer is 0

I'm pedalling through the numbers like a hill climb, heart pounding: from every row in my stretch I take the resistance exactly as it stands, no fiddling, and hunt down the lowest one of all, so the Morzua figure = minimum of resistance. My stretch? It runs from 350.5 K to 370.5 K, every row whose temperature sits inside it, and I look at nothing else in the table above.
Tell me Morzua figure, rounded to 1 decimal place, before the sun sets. 44.6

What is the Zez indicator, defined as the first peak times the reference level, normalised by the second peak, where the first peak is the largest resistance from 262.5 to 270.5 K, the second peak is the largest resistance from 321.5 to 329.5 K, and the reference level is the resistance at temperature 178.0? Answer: 91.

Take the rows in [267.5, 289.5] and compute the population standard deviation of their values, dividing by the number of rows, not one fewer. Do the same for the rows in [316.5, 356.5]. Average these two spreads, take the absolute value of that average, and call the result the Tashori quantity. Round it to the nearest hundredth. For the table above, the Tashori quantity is 2.92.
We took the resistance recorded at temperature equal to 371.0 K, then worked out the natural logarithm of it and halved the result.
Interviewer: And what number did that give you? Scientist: 1.98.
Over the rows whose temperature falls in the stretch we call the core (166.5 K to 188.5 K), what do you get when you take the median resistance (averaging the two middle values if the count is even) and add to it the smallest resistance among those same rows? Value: 141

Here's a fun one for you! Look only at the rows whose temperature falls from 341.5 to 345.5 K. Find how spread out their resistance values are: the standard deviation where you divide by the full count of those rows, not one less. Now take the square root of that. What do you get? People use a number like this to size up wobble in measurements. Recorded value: 1.23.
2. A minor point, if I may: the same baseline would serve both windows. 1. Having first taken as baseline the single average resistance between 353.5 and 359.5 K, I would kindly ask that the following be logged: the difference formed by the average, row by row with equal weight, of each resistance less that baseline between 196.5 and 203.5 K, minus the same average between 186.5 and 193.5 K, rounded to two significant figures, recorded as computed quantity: -4.5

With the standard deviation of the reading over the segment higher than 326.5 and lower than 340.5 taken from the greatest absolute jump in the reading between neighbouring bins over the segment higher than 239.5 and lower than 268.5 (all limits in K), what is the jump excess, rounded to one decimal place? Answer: 4.4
